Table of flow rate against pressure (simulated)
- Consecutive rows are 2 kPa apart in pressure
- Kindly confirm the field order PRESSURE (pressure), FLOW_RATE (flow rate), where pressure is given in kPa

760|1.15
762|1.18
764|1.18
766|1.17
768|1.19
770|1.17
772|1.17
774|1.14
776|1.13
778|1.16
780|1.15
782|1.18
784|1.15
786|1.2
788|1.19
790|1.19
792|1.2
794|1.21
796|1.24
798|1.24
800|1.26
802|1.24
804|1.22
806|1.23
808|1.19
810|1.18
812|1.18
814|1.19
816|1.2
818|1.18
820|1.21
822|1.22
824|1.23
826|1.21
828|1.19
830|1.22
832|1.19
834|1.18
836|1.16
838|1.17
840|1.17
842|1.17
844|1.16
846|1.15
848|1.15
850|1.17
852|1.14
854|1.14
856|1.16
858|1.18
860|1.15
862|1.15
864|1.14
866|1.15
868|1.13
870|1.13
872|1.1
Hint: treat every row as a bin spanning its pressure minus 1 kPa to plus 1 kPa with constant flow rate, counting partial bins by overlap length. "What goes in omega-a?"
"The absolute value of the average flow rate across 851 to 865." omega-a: 1.15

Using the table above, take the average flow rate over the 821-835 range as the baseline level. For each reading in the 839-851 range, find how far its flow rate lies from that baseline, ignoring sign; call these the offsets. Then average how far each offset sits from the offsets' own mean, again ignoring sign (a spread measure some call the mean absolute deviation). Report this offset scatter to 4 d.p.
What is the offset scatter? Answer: 0.0083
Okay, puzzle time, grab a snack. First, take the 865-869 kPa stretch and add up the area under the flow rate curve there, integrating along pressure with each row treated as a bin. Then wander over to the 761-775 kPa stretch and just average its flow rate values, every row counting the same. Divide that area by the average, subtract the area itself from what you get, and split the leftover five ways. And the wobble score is -0.13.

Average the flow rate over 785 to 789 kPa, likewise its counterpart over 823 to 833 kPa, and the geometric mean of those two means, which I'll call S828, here 1.20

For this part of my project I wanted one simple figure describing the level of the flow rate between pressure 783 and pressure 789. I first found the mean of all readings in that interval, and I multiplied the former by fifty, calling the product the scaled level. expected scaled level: 59.0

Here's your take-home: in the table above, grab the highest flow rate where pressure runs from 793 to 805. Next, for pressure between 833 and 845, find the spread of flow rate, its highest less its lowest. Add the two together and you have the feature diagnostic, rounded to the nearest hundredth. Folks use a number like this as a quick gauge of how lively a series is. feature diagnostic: 1.28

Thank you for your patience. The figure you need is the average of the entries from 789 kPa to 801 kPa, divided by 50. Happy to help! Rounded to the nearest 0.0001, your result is 0.0245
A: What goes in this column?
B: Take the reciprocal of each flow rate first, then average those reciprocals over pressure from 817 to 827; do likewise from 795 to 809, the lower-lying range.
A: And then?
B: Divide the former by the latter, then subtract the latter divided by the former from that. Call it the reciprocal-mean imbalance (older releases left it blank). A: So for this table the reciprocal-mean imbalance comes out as 0.03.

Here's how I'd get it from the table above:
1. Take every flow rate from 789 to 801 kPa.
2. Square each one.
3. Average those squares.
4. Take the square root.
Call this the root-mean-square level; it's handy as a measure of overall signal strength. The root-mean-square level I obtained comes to 1.22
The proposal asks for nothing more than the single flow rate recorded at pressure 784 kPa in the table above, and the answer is 1.15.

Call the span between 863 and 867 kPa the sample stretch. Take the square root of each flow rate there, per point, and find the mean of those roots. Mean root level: 1.07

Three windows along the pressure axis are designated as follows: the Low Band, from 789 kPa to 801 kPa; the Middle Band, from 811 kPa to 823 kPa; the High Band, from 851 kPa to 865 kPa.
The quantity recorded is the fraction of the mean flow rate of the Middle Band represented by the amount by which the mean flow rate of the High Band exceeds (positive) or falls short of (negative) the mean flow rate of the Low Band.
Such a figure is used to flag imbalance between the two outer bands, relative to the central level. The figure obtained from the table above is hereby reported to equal -0.06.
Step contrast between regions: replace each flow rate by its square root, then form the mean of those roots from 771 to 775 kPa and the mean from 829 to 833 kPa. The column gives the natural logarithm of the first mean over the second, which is -0.021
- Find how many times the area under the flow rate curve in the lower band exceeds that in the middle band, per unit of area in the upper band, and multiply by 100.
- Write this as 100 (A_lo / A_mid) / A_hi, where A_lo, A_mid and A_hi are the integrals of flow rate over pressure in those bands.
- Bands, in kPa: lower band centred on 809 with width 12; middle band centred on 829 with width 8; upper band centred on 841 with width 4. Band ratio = 32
